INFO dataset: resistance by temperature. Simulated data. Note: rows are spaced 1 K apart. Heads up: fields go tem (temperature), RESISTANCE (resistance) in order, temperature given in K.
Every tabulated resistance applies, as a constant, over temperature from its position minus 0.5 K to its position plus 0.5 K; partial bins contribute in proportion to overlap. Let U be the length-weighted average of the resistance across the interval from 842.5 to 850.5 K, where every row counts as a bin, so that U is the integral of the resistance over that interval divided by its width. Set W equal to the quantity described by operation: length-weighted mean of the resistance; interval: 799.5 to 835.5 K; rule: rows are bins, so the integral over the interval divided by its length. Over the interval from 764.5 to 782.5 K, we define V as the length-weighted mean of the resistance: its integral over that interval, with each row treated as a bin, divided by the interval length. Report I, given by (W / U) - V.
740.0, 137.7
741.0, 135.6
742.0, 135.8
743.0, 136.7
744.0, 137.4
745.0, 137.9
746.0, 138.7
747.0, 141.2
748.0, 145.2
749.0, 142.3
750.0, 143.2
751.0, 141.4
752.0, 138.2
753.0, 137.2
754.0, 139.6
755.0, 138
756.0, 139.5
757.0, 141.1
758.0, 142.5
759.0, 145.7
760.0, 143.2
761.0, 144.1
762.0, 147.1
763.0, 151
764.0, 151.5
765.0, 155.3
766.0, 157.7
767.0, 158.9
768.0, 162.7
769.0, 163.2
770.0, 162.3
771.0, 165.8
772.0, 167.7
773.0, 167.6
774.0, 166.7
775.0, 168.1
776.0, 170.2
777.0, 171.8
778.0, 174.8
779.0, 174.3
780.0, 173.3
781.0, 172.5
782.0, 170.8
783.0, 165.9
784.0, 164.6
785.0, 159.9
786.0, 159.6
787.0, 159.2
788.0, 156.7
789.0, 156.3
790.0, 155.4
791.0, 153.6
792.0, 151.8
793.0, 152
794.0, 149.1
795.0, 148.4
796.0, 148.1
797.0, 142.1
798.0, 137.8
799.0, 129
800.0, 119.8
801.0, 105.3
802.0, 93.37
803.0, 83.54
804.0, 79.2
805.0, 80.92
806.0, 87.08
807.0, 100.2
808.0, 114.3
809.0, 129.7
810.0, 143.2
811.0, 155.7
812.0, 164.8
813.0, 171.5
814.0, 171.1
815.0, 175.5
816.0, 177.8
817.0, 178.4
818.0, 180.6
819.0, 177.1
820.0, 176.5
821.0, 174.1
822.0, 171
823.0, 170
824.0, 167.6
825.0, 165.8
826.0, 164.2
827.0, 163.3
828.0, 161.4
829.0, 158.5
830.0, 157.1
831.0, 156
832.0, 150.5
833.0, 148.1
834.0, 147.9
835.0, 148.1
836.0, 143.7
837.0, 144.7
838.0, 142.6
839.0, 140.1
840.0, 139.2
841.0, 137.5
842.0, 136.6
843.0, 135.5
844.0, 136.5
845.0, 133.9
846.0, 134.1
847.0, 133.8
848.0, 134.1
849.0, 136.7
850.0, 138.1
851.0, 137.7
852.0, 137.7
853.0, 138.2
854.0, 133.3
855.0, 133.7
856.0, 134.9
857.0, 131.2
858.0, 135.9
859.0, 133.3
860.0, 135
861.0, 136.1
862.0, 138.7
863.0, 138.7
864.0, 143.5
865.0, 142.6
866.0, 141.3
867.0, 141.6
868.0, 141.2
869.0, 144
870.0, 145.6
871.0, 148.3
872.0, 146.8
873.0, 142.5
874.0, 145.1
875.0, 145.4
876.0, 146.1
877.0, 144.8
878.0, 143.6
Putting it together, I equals -166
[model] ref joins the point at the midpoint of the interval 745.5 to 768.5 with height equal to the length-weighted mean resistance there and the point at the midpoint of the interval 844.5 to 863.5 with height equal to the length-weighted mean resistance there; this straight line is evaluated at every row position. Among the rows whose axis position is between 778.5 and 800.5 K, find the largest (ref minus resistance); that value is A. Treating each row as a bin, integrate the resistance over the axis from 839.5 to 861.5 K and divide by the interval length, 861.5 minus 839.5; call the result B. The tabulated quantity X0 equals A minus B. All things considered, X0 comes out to -114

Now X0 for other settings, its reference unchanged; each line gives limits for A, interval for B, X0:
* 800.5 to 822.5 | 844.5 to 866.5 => -75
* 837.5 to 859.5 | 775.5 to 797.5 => -156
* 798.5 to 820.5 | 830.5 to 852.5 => -79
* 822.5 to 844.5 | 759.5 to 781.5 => -161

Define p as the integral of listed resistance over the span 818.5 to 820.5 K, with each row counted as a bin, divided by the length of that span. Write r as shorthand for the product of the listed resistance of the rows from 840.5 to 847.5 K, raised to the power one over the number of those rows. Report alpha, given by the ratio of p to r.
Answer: 1.31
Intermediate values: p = 177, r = 135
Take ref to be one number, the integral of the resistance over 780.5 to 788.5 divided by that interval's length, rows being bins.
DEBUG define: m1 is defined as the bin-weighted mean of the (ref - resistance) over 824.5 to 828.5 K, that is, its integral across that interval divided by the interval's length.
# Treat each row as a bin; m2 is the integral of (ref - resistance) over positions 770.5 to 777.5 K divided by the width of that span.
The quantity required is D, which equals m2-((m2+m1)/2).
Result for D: -2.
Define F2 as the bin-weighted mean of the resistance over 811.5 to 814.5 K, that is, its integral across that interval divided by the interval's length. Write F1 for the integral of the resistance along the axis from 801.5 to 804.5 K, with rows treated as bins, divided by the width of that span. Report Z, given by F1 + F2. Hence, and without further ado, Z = 255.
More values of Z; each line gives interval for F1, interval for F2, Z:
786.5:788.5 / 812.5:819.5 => 334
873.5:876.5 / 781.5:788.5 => 308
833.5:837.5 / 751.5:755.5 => 284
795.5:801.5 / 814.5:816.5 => 307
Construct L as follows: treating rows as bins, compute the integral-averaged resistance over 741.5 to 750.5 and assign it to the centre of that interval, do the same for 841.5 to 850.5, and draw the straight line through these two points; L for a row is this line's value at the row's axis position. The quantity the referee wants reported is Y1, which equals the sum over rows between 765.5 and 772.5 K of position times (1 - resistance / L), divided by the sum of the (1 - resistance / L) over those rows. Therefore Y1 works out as 769.3 K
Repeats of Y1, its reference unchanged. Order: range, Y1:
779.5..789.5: 783.8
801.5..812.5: 803.5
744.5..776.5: 769.3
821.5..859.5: 828.1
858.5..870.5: 866.7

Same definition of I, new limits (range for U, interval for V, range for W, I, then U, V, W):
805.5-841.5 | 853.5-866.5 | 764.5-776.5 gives -136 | 154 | 137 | 164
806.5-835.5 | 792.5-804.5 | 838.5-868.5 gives -123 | 159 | 124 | 137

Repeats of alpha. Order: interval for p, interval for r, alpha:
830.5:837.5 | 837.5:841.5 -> 1.06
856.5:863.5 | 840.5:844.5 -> 0.99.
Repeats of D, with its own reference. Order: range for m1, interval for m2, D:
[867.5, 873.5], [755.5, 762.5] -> 1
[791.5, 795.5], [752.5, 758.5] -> 5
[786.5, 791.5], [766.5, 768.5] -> -2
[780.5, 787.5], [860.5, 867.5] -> 12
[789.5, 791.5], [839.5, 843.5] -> 9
